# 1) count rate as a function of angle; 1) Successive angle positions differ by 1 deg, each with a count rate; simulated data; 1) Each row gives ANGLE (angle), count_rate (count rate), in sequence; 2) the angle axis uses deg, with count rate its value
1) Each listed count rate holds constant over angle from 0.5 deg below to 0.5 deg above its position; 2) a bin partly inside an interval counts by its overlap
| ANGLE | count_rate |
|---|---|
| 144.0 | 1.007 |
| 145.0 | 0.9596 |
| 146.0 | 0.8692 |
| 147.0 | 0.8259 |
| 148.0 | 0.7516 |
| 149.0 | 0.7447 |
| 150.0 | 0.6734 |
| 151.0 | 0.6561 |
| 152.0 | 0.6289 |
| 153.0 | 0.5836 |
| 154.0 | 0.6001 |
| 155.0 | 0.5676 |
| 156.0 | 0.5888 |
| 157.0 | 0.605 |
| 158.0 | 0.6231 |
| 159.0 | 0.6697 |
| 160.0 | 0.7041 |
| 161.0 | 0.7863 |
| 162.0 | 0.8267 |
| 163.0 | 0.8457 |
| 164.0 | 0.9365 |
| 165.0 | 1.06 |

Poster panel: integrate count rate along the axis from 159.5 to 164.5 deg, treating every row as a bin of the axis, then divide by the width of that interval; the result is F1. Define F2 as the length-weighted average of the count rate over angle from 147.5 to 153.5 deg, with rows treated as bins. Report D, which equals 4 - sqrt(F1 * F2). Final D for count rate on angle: 3.26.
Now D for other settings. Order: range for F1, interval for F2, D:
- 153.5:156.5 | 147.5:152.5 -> 3.36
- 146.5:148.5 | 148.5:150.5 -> 3.25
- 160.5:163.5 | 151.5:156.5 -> 3.30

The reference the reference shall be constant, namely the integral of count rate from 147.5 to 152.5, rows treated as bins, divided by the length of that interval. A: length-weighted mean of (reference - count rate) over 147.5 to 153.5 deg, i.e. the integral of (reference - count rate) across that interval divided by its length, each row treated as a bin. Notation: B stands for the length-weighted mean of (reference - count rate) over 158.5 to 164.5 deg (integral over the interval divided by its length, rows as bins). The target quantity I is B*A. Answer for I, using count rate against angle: -0.002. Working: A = 0.02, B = -0.10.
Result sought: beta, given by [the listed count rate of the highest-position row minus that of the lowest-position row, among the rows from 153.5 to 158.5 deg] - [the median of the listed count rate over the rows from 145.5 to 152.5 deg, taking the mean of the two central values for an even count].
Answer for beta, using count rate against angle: -0.72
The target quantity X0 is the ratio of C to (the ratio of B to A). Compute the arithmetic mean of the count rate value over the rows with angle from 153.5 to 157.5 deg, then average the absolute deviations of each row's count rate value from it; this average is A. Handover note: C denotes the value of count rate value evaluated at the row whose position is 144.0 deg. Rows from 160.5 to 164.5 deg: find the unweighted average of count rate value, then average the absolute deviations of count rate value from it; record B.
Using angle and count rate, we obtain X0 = 0.3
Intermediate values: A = 0.012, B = 0.044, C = 1.007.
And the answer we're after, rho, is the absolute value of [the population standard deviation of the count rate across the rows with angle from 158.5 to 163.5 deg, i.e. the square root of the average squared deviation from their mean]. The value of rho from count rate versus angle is 0.07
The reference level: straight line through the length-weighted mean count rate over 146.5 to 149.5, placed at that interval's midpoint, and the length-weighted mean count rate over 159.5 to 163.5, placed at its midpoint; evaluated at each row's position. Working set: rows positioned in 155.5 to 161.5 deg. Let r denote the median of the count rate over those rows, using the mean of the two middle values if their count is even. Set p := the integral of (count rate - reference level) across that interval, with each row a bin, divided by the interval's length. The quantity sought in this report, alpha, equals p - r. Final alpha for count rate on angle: -0.771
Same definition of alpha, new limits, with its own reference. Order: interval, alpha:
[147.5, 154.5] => -0.771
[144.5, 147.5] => -0.756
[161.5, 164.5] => -0.769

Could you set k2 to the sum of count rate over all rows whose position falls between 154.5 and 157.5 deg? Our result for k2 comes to 1.8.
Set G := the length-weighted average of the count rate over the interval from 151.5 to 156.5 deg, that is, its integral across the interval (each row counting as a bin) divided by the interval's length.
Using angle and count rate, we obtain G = 0.59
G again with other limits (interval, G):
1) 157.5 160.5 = 0.67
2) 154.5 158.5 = 0.60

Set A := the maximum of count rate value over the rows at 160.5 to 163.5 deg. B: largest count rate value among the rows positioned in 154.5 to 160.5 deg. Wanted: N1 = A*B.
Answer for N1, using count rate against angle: 0.60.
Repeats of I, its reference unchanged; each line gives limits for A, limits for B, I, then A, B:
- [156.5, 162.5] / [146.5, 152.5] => 0.000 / -0.01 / -0.02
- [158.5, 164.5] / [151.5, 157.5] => -0.010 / -0.10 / 0.10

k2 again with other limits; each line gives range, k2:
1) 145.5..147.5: 1.7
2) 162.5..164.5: 1.8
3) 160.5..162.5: 1.6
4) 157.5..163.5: 4.5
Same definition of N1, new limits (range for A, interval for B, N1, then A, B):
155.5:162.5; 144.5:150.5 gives 0.79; 0.8267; 0.9596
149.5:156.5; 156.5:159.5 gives 0.45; 0.6734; 0.6697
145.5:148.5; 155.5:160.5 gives 0.61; 0.8692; 0.7041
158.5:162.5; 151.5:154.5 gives 0.52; 0.8267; 0.6289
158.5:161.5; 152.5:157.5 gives 0.48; 0.7863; 0.605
